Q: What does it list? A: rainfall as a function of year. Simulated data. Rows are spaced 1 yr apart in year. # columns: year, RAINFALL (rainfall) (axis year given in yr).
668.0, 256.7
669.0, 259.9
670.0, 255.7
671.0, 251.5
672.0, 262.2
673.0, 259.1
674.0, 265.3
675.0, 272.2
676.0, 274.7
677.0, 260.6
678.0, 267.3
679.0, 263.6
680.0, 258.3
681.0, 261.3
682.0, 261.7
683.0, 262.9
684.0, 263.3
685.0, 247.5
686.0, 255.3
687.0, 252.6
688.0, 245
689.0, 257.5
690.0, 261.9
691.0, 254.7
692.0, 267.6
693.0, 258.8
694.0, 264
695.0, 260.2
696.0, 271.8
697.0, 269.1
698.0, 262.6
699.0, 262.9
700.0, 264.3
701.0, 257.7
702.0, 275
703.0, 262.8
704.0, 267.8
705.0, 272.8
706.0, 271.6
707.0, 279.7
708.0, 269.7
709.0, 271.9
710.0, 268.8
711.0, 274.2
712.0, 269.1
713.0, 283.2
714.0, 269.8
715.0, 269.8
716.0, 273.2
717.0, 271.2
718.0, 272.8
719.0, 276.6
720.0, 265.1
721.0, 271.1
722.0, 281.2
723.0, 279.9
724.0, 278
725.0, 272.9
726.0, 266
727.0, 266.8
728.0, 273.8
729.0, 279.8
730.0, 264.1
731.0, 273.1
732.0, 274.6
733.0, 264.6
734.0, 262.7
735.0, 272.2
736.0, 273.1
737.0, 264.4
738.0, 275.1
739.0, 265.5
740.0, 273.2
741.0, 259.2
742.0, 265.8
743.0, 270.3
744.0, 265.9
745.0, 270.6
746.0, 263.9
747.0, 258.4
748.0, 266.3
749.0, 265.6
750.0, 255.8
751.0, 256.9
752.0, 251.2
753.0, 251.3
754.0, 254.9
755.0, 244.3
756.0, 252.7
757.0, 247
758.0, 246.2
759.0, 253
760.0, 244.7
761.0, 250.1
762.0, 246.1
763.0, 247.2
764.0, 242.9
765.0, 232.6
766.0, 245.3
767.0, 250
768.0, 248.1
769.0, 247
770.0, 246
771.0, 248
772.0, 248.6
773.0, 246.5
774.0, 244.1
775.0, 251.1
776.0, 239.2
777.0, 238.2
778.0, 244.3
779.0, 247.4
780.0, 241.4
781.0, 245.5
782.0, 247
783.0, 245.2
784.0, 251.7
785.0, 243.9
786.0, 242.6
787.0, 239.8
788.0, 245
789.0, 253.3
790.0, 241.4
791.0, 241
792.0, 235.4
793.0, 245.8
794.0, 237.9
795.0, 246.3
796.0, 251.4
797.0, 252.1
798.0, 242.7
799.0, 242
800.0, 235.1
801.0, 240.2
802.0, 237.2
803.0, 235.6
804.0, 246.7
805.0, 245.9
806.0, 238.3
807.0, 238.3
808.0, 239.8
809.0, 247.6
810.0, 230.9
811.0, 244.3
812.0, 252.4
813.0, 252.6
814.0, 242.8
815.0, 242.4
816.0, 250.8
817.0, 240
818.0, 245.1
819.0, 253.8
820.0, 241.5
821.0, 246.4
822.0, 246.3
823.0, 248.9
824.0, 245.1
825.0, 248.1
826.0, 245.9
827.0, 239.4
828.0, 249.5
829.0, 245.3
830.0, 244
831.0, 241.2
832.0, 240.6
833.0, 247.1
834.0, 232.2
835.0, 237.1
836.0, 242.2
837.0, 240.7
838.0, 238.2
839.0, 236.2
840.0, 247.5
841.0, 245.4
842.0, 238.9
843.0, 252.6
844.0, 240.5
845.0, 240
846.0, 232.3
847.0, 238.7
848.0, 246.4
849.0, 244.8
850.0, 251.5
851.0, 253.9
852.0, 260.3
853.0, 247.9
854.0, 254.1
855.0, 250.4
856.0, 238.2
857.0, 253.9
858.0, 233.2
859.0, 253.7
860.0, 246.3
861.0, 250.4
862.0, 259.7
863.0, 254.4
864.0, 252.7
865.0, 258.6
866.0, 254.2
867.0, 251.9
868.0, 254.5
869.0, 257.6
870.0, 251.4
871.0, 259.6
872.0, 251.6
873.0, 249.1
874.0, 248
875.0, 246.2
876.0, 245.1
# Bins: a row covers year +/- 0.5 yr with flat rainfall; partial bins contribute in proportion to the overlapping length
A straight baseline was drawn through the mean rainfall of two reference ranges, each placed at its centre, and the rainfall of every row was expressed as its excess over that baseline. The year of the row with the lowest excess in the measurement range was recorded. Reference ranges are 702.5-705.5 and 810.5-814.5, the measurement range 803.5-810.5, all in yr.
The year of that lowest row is 810.0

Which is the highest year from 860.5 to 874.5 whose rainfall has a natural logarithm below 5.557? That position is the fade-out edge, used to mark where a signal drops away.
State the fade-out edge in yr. 874.0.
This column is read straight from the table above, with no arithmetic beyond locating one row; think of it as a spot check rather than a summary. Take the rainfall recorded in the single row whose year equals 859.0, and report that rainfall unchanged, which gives 253.7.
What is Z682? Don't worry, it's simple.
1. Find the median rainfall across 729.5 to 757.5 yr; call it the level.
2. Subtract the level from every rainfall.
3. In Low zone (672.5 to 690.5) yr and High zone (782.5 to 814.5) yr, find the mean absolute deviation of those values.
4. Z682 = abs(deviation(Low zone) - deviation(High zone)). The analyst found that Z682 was 0.7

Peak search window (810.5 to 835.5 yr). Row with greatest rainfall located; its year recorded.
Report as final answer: 819.0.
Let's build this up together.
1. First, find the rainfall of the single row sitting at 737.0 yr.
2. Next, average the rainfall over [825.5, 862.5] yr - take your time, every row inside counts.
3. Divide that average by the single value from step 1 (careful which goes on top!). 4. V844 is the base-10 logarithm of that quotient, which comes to -0.033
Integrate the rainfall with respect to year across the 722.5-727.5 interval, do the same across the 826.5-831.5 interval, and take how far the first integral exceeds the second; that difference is 144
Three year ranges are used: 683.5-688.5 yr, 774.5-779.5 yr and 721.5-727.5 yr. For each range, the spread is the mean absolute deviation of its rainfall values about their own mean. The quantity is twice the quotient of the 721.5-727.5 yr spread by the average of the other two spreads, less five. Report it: -2.7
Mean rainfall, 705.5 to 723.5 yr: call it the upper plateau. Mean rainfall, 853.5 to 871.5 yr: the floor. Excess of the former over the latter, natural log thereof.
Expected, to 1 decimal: 3.1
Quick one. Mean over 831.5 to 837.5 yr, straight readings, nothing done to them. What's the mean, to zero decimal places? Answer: 240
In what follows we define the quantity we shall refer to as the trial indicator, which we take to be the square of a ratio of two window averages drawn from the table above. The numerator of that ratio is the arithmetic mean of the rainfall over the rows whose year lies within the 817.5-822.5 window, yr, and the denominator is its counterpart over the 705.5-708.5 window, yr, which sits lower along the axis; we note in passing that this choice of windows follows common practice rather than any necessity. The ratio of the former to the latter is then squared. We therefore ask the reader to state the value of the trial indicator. 0.81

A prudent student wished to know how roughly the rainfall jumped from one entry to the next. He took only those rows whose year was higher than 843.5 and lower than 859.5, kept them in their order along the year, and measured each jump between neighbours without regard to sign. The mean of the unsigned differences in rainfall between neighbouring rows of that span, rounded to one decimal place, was 8.7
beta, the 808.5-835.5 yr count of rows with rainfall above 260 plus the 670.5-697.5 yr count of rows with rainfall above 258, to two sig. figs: 20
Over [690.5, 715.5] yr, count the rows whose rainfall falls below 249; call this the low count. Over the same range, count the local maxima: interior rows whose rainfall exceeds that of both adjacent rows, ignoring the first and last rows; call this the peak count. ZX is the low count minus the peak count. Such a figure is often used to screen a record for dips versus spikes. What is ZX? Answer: -10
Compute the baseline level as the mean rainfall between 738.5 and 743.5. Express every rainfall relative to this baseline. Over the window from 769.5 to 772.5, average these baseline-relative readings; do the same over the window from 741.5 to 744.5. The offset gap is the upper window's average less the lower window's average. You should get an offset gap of -20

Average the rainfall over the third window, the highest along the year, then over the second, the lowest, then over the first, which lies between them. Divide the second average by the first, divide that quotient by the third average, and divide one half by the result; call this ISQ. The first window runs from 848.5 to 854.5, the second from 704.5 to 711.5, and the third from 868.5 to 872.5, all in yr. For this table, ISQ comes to 118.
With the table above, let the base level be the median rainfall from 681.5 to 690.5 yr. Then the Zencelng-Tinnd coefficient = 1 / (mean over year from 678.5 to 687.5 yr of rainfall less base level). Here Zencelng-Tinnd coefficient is 1.00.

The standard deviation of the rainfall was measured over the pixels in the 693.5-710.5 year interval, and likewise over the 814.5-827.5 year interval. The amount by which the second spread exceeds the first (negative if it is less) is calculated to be -1.6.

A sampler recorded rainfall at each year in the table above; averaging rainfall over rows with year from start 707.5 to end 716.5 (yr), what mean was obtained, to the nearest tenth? 272.2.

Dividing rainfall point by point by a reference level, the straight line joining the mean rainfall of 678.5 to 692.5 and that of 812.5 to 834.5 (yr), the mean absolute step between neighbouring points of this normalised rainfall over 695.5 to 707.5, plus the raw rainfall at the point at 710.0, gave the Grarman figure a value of 269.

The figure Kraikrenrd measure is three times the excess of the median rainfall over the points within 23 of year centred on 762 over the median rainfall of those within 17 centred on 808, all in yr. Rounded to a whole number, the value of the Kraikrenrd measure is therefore 14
